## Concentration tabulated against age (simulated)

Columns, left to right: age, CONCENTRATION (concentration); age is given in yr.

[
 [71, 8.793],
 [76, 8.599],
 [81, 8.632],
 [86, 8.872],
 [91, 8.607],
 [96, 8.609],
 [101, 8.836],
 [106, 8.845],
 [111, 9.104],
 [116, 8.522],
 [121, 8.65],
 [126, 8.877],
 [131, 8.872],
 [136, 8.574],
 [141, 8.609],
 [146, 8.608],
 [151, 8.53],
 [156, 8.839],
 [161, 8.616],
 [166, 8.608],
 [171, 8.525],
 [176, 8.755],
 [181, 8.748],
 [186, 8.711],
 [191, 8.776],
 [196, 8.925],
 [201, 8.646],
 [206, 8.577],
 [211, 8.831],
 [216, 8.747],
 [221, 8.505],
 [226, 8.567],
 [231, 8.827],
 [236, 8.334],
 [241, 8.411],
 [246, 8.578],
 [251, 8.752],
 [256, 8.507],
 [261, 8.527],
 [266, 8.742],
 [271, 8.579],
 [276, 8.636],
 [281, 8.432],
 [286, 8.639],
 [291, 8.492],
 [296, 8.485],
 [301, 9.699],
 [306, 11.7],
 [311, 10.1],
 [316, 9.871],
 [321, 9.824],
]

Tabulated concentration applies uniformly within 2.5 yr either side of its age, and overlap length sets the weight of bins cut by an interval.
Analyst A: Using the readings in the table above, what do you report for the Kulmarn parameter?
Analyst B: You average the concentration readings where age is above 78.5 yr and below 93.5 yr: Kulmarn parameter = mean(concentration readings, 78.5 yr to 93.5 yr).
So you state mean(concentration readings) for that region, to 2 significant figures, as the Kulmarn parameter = 8.7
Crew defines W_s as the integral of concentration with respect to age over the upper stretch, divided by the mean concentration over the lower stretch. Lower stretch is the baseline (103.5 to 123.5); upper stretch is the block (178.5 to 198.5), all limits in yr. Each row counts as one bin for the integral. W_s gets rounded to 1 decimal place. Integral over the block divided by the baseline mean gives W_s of 20.0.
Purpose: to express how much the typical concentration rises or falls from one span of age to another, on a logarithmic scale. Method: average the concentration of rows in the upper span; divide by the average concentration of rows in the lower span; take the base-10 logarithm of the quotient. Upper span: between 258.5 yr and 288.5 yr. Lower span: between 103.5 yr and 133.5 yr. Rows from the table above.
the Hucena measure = -0.011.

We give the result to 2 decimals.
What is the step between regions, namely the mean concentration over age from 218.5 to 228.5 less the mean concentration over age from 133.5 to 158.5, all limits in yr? -0.10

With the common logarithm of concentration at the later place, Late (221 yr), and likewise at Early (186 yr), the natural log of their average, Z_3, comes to -0.067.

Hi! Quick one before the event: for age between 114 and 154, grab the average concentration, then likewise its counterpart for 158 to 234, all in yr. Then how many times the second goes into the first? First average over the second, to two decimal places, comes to 1.00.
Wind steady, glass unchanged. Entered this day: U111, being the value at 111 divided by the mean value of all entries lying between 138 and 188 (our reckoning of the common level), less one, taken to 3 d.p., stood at 0.052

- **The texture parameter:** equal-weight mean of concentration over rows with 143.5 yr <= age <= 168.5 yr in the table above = 8.64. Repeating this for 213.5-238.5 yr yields 8.60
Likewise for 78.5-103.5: 8.71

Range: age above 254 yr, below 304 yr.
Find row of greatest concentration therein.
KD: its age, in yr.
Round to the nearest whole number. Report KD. 301 yr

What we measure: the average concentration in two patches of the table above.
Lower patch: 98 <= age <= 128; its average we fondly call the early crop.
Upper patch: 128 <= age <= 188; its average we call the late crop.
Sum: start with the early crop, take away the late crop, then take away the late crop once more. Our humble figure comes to -8.53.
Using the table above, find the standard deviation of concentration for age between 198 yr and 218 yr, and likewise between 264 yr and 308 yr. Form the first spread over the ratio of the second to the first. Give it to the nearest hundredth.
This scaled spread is 0.01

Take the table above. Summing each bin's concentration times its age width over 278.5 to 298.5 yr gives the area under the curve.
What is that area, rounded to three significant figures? 170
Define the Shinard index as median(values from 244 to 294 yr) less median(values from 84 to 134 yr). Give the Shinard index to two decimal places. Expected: -0.26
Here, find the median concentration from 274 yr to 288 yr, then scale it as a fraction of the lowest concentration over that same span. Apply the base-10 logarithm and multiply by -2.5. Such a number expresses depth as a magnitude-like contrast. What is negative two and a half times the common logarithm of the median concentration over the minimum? -0.03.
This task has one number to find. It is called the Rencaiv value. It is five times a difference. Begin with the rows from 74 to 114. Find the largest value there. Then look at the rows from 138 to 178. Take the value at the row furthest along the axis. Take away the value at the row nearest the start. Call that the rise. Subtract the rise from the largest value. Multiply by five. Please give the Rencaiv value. 44.8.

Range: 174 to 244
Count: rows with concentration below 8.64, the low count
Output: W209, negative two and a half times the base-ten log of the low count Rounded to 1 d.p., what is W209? -1.7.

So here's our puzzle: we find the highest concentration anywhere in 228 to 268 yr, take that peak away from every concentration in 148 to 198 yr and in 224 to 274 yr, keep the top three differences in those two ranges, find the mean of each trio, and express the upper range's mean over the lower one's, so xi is -2.7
